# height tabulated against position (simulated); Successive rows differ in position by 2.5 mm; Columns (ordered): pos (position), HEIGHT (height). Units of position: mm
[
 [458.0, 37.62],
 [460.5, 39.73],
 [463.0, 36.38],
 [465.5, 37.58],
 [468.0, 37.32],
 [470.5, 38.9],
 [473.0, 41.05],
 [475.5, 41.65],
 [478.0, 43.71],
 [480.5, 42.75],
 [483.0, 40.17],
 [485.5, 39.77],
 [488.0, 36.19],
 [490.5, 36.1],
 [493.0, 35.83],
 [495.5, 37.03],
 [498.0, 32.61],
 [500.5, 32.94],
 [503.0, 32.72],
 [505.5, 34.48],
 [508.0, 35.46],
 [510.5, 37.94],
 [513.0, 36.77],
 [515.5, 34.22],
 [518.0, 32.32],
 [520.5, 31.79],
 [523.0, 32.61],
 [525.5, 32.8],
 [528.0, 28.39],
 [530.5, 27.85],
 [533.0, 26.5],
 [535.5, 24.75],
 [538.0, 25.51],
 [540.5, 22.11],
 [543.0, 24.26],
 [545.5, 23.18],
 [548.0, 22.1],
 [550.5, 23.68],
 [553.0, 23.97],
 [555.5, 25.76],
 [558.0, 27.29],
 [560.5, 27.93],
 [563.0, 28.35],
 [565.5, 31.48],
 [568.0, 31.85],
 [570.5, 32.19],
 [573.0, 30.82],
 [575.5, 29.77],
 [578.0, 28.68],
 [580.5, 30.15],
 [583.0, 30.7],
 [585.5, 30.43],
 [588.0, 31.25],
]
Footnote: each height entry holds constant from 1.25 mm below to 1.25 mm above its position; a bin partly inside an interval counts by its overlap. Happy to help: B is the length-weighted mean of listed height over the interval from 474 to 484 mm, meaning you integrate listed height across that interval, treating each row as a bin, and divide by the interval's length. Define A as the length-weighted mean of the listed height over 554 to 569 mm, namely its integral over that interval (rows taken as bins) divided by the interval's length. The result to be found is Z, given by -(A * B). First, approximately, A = 29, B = 42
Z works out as -1206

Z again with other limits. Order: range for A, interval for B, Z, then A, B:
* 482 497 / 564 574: -1179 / 37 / 32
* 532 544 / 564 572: -780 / 25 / 32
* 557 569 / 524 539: -815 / 29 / 28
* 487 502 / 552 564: -935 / 35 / 27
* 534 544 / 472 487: -1003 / 24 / 41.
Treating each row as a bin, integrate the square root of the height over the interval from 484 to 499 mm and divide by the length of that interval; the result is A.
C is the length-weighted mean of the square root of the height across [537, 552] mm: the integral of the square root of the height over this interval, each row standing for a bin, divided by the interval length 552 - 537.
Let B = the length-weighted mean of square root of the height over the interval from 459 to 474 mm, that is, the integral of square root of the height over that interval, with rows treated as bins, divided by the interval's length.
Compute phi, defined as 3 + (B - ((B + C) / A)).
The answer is 7.4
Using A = 6.0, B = 6.2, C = 4.8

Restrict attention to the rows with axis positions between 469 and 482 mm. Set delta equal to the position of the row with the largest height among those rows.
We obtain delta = 478.0 mm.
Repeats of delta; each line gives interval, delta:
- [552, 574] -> 570.5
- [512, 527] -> 513.0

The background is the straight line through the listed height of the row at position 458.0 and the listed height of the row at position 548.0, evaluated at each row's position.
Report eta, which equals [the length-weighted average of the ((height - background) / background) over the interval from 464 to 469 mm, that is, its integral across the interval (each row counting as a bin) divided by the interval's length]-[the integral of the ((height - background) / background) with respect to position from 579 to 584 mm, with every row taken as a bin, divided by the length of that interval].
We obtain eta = -0.8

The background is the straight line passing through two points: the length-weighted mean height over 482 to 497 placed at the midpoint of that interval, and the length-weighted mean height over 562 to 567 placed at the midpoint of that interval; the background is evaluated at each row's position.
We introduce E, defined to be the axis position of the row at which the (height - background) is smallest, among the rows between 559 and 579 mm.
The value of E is 560.5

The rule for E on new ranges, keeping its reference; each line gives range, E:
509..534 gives 533.0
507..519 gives 518.0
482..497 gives 488.0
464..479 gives 468.0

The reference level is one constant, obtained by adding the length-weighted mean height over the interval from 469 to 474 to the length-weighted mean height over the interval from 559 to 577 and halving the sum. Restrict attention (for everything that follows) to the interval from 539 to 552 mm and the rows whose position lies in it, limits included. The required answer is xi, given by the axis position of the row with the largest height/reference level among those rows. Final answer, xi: 543.0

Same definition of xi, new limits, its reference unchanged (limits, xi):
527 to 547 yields 528.0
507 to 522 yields 510.5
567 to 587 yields 570.5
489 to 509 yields 495.5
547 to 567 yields 565.5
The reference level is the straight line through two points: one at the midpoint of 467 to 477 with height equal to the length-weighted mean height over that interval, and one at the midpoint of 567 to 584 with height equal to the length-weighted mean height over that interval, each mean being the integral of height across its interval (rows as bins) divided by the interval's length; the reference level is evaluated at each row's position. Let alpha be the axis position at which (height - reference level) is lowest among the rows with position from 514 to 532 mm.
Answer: 530.5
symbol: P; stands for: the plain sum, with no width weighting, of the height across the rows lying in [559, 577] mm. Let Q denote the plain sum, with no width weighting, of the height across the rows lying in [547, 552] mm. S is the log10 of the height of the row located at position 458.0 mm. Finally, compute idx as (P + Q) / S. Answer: 164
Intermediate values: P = 212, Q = 46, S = 1.58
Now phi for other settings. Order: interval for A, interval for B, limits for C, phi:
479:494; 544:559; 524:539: 6.3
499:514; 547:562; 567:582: 6.2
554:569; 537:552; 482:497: 5.8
